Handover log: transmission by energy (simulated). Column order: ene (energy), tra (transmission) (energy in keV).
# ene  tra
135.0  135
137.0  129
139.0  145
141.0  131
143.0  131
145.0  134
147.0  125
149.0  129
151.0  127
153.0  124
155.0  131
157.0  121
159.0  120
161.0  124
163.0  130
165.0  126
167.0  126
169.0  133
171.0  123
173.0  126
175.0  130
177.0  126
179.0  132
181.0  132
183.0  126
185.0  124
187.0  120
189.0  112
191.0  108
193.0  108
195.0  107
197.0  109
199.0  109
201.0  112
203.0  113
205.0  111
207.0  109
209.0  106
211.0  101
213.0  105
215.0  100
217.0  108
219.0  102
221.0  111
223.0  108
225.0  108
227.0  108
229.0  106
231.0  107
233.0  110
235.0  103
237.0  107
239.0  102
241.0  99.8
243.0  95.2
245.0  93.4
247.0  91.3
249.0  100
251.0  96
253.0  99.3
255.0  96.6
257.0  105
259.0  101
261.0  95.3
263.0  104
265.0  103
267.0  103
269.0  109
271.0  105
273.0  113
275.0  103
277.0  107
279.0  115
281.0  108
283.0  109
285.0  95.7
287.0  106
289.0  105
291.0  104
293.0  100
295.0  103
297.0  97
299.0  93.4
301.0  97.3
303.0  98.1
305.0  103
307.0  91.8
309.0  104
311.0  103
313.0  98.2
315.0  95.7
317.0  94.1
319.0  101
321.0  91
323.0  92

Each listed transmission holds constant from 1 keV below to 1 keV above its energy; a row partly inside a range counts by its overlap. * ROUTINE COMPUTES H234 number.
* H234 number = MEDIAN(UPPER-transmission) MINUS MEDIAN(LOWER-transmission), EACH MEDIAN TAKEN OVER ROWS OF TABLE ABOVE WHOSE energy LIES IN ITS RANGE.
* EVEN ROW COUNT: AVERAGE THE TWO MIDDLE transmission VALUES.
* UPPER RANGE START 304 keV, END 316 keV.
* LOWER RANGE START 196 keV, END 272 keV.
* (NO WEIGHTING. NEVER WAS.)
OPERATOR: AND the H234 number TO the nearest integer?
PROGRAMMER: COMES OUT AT -4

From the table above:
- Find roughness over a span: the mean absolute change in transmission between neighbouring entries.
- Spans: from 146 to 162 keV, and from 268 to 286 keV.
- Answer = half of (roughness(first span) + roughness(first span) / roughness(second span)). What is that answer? 2.5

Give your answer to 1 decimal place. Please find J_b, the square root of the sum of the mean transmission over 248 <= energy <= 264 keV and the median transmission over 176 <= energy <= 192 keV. 15.0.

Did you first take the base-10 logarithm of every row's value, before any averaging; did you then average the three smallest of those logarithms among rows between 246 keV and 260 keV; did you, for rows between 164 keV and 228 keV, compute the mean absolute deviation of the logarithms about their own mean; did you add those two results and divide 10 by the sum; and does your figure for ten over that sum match 4.98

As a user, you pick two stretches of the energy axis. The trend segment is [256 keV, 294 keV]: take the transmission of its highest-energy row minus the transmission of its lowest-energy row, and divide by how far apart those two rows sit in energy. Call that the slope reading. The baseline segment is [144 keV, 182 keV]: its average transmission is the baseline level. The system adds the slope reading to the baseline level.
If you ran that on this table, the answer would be 127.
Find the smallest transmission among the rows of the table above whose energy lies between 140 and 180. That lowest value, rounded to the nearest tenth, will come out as 120.0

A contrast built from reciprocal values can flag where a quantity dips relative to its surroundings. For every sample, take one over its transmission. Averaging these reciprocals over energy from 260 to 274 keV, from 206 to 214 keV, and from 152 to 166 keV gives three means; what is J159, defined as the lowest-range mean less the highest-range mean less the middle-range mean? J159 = -0.0111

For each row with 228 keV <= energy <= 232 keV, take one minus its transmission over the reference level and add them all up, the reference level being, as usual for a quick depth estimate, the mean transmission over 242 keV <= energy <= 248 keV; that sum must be -0.28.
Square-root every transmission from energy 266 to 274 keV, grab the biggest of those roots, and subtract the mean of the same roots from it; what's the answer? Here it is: 0.26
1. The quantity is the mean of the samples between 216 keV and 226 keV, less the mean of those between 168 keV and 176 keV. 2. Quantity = -21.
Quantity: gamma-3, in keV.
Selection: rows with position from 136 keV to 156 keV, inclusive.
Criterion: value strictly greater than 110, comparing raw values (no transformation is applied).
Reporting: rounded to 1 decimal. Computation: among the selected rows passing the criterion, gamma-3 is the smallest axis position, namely 137.0 keV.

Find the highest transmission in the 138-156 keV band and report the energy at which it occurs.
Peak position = 139.0 keV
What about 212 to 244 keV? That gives 221.0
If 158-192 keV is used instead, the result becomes 169.0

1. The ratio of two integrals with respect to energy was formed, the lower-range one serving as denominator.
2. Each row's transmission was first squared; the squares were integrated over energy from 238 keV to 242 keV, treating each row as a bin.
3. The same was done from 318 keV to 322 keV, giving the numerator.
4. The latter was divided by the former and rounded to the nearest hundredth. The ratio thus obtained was 0.91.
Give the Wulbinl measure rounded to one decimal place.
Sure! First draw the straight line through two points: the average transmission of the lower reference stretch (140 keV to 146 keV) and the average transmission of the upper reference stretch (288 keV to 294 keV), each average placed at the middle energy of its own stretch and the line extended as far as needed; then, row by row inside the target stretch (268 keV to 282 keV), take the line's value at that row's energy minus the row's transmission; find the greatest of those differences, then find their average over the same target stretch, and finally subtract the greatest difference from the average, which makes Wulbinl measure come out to -5.6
